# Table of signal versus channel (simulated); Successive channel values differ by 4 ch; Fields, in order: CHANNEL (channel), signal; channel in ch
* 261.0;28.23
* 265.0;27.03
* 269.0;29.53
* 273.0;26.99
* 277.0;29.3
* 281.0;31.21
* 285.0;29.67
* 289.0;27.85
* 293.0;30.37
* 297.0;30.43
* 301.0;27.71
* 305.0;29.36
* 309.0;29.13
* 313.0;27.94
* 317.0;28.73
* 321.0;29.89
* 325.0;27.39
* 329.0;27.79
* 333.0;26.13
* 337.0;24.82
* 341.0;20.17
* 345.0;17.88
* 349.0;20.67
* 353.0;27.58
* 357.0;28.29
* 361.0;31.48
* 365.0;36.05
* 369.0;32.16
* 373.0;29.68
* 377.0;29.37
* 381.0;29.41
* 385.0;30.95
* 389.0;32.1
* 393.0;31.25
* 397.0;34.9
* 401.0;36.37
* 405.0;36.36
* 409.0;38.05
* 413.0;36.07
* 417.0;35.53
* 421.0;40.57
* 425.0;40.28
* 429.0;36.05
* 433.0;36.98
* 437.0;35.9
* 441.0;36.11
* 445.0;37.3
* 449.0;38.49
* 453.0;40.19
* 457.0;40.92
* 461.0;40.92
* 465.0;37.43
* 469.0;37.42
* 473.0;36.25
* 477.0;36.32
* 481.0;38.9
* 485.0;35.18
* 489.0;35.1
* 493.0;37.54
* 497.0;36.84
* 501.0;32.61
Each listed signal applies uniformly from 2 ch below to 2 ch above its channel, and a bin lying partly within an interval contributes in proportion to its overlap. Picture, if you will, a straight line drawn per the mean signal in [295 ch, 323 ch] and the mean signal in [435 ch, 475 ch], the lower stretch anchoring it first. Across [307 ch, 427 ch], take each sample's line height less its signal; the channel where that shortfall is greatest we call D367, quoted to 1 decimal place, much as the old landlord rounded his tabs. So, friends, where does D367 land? 345.0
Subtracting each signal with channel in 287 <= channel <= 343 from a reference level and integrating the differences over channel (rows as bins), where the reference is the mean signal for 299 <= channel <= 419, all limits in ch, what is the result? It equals 116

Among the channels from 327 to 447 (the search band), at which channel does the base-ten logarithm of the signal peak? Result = 421.0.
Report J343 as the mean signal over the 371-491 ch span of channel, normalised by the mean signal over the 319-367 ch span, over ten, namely 0.136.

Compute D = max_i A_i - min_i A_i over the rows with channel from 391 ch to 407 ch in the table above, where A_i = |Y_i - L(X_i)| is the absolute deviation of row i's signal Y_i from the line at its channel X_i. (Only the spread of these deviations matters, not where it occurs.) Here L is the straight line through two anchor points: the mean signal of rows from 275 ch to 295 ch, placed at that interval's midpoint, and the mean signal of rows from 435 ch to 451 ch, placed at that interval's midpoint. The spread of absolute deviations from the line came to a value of 3.3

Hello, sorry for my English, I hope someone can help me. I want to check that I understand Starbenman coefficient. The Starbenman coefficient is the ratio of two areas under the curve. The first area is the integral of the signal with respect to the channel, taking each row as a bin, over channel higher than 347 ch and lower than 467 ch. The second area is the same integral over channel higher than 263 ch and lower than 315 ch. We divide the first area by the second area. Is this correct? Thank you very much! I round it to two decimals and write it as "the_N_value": 2.76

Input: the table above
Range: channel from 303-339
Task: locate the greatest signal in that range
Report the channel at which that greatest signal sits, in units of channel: 321.0 ch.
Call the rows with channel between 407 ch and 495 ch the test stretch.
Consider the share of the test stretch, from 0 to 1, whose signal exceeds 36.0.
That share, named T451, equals 0.82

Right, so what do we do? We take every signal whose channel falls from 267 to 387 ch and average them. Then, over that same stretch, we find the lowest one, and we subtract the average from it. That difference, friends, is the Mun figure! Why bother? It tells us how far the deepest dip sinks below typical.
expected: -10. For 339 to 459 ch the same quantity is -15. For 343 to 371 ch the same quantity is -10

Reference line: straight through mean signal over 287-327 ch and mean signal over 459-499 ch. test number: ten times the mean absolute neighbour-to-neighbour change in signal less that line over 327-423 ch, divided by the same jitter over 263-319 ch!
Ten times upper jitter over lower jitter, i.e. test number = 14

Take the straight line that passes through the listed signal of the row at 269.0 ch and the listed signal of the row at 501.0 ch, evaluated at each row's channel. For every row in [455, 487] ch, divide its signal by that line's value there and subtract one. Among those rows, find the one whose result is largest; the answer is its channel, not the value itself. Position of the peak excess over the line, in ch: 457.0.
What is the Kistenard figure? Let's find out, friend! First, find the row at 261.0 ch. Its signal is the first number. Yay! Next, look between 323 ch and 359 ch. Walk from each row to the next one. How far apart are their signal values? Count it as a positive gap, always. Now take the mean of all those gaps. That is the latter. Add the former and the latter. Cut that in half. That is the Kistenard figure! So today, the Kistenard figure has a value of 15.4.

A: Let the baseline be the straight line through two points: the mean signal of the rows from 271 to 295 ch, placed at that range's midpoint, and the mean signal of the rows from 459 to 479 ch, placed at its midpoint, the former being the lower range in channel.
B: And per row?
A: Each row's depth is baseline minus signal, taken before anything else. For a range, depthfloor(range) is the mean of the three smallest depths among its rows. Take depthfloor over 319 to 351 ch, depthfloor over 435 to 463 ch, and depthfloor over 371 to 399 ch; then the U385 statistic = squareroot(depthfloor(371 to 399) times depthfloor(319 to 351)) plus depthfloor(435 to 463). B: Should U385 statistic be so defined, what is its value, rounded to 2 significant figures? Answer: -1.5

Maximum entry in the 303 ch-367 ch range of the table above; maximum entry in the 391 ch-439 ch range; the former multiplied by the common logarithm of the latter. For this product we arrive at 58.0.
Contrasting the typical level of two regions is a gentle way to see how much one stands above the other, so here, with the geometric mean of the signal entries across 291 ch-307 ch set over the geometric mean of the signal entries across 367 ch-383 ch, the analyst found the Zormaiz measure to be 0.98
